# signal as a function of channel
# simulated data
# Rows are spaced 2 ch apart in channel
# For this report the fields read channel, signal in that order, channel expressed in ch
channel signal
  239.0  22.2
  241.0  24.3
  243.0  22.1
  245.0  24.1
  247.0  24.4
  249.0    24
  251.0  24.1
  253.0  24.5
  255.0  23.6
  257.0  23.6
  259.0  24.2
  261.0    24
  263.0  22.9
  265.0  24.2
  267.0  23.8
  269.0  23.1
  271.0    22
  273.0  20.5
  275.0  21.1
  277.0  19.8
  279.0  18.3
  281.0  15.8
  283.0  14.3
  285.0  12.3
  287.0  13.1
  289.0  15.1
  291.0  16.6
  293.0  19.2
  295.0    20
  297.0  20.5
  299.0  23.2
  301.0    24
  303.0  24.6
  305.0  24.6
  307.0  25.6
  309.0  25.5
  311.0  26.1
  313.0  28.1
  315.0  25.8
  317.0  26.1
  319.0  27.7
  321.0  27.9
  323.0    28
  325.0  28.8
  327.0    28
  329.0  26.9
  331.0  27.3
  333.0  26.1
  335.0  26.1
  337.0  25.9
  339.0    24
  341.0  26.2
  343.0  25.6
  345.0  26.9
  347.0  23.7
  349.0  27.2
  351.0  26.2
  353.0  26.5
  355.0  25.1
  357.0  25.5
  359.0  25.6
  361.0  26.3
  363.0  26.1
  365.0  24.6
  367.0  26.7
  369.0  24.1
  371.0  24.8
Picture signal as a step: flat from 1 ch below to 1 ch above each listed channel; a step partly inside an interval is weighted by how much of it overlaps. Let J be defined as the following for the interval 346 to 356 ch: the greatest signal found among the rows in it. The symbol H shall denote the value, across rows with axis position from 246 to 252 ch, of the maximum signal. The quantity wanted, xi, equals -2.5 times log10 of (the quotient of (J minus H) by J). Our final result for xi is 2.5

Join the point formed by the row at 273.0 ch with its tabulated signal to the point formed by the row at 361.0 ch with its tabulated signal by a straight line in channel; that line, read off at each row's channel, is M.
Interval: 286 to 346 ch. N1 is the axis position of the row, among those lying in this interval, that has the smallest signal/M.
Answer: 287.0 ch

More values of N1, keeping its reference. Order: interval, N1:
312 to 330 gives 315.0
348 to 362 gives 355.0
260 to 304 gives 285.0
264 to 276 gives 273.0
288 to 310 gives 289.0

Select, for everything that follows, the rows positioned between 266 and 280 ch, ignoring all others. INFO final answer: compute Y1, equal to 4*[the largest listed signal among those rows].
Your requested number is 95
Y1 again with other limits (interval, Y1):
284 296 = 80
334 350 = 109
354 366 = 105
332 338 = 104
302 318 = 112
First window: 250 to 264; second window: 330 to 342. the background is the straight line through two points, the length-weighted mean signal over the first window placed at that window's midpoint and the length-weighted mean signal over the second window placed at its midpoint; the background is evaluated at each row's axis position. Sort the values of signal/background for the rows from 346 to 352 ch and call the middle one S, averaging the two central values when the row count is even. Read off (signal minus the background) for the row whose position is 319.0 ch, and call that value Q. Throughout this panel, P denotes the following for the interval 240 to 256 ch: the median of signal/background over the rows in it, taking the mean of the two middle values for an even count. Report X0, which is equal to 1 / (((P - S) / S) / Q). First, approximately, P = 1.02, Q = 2.2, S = 1.00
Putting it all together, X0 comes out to 85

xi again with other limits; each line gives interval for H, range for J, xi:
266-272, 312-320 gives 2.0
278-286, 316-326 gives 1.1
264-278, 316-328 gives 2.0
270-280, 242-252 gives 2.5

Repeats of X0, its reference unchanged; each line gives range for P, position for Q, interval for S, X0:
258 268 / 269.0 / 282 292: -1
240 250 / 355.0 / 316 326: 21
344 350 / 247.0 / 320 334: -14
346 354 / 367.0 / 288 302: 0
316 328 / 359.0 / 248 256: -13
